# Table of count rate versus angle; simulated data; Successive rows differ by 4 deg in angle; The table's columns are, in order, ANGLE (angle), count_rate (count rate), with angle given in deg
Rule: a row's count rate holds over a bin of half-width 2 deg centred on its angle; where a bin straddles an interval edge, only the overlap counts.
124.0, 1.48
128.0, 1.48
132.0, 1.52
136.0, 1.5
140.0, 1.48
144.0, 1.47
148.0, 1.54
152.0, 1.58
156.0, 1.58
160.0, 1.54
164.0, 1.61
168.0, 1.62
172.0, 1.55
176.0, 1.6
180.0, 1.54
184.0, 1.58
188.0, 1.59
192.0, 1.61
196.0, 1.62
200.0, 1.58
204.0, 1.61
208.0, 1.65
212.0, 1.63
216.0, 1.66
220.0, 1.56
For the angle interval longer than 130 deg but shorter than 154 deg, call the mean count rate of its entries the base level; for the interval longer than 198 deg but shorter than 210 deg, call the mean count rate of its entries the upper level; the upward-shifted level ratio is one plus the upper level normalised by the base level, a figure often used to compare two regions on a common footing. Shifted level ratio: 2.06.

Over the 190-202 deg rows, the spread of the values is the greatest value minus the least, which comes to 0.04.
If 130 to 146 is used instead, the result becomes 0.05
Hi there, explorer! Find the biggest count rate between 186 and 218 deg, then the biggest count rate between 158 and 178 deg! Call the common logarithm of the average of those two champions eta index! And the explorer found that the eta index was 0.215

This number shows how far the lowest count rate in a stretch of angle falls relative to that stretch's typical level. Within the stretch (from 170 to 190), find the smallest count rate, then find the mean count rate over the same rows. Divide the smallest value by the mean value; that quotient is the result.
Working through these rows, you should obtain 0.980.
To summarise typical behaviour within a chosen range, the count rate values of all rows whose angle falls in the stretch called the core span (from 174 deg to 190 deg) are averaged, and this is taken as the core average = 1.58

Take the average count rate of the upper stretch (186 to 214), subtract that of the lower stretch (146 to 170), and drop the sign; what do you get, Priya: 0.03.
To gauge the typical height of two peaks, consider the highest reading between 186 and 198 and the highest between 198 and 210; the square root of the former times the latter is 1.63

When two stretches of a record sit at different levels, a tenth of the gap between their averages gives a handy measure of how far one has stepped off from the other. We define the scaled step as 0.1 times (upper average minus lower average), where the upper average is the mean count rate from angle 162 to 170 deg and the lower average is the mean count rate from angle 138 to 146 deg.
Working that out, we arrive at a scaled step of 0.014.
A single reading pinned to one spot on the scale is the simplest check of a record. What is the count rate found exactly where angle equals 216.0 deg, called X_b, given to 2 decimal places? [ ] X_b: 1.66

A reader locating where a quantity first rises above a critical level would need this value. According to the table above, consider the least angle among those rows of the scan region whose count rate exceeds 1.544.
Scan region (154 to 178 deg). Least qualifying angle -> 156.0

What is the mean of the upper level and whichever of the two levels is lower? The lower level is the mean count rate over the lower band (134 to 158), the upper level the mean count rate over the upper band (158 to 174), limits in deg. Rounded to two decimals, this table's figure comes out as 1.55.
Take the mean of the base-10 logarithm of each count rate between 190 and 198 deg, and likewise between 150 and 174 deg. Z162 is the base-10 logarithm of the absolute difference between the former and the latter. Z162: -2.0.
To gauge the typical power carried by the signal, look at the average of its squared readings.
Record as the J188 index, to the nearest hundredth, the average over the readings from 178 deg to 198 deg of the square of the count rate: 2.52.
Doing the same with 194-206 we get 2.57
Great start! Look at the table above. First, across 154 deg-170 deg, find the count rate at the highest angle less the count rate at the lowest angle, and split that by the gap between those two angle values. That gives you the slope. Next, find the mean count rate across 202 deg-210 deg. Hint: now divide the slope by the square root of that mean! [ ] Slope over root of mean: 0.0026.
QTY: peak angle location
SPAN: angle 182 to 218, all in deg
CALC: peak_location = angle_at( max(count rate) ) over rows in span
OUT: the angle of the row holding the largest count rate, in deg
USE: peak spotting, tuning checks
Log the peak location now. 216.0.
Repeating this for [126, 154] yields 152.0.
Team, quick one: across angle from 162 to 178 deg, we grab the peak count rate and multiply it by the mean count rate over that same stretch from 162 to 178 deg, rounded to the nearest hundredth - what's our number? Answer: 2.58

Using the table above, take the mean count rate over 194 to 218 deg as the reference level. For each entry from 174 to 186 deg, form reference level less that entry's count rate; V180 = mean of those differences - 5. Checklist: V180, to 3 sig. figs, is -4.95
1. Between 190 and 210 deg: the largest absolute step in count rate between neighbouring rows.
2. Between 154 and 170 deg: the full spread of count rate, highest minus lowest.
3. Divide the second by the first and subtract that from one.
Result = -1.0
